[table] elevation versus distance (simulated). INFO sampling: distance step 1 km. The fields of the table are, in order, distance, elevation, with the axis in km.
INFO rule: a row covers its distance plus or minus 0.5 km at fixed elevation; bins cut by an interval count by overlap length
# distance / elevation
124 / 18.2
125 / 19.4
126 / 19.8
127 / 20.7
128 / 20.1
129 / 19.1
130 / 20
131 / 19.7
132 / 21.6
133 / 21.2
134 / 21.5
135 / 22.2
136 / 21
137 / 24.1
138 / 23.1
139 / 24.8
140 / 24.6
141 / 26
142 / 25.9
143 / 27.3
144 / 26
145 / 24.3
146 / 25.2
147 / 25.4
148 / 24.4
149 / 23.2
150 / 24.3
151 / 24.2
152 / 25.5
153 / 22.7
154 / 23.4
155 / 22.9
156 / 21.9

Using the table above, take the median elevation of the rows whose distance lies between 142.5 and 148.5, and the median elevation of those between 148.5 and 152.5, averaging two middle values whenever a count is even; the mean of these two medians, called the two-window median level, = 24.8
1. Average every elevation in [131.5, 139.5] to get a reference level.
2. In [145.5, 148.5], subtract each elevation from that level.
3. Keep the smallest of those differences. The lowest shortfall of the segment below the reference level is -3.0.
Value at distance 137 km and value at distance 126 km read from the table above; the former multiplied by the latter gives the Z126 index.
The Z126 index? 477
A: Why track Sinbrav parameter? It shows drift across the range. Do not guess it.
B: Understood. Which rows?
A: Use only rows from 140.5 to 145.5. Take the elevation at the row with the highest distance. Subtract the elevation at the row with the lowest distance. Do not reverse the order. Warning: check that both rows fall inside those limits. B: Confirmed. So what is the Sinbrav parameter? -1.7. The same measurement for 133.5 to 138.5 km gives 1.6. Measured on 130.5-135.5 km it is 2.5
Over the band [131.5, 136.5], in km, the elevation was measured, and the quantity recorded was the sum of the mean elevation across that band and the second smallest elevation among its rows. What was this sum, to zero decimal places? 43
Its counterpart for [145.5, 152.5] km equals 49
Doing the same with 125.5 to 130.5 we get 40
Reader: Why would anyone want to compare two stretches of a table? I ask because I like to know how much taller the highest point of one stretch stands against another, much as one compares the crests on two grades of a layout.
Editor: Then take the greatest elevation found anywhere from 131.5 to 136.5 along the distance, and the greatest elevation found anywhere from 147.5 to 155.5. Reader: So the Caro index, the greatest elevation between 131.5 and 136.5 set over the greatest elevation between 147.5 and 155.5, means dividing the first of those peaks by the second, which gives 0.871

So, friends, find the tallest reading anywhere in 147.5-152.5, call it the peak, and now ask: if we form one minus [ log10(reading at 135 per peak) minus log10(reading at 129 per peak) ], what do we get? 0.93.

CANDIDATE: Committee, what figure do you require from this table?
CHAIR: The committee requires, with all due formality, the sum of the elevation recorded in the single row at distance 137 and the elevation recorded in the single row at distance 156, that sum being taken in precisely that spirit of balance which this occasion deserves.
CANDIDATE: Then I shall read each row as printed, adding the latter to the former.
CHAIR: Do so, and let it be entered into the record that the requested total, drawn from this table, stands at 46.0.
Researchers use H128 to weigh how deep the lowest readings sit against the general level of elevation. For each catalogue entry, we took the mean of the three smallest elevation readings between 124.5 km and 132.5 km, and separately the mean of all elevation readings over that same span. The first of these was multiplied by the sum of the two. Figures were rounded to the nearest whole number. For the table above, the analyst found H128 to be 765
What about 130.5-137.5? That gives 872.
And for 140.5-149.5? 1181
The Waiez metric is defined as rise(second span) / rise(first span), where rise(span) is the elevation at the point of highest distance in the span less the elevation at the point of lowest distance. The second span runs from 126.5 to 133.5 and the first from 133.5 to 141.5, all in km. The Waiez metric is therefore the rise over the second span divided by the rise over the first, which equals 0.1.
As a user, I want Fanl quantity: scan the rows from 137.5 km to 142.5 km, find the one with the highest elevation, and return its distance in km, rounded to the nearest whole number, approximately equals 141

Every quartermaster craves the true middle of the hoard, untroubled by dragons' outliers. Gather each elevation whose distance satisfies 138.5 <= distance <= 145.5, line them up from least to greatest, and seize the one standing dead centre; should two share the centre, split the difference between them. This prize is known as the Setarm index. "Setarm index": 25.9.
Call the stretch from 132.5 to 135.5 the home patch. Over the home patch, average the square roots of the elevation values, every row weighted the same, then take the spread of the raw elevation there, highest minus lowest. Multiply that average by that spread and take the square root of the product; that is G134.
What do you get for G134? 2.2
